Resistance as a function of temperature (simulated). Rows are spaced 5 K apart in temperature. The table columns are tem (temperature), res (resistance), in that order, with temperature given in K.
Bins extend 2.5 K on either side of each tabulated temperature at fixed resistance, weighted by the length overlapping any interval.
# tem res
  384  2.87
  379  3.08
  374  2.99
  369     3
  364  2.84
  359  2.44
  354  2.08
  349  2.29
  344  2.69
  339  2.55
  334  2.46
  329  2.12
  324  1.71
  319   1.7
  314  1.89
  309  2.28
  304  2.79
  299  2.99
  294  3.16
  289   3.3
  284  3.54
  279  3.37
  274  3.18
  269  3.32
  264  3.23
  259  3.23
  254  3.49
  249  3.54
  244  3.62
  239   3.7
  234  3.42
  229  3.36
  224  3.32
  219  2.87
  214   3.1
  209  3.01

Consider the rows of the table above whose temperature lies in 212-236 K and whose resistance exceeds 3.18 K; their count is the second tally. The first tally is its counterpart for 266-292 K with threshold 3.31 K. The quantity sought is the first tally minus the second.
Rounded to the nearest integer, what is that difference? 0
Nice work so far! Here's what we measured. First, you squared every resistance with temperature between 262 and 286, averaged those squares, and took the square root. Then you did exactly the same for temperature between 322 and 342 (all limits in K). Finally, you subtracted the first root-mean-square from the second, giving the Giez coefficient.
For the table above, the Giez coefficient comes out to -1.1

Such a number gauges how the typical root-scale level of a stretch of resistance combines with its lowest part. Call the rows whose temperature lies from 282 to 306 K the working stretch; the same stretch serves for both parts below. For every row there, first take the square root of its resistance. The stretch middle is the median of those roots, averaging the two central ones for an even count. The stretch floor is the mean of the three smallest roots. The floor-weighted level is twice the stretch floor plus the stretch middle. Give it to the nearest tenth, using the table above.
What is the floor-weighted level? 5.2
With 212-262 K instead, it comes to 5.3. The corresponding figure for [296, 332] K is 4.1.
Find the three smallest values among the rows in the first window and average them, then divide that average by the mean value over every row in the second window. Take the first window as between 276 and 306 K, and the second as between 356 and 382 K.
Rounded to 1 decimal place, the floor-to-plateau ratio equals 1.0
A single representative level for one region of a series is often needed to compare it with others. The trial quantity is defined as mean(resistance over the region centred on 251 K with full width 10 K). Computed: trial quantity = 3.52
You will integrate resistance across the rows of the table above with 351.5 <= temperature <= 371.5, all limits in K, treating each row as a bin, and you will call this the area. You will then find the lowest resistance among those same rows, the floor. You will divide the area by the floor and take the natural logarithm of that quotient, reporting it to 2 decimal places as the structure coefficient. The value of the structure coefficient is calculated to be 3.22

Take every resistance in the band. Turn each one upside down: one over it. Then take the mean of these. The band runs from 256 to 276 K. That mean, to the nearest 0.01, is 0.31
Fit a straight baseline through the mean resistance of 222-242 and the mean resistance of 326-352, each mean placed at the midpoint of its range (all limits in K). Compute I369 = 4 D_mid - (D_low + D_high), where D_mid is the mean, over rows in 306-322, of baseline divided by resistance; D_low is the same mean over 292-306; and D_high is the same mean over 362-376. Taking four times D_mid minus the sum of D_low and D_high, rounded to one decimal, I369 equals 3.8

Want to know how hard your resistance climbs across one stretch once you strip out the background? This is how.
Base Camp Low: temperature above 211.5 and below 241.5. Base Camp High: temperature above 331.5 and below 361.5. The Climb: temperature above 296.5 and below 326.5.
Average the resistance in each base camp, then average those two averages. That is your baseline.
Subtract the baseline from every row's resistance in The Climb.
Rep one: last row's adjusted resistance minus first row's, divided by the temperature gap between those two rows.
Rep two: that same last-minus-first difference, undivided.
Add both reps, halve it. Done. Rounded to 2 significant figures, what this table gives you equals -0.67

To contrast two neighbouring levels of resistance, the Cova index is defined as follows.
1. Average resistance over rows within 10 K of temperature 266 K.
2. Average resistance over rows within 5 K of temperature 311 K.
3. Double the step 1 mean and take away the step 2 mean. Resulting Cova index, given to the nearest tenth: 4.4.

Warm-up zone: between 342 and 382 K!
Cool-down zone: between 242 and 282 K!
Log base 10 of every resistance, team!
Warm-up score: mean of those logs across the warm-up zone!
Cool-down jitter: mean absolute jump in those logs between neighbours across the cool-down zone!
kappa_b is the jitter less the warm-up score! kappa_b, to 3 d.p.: -0.409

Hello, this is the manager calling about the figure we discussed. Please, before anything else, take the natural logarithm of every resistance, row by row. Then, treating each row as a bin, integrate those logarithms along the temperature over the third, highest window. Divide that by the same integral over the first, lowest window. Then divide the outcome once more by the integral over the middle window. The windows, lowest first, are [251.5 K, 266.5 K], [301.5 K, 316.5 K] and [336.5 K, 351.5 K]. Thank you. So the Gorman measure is 0.062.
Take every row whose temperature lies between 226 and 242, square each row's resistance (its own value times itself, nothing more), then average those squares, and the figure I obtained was 12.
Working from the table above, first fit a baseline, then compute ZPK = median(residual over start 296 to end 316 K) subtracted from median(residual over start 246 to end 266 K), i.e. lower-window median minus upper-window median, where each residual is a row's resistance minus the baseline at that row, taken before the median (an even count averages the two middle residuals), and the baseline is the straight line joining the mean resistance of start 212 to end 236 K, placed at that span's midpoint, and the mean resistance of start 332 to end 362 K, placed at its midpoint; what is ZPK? 0.52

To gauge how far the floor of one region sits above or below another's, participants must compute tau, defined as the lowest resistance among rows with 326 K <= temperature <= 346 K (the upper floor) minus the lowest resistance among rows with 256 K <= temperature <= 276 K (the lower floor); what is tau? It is -1.1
